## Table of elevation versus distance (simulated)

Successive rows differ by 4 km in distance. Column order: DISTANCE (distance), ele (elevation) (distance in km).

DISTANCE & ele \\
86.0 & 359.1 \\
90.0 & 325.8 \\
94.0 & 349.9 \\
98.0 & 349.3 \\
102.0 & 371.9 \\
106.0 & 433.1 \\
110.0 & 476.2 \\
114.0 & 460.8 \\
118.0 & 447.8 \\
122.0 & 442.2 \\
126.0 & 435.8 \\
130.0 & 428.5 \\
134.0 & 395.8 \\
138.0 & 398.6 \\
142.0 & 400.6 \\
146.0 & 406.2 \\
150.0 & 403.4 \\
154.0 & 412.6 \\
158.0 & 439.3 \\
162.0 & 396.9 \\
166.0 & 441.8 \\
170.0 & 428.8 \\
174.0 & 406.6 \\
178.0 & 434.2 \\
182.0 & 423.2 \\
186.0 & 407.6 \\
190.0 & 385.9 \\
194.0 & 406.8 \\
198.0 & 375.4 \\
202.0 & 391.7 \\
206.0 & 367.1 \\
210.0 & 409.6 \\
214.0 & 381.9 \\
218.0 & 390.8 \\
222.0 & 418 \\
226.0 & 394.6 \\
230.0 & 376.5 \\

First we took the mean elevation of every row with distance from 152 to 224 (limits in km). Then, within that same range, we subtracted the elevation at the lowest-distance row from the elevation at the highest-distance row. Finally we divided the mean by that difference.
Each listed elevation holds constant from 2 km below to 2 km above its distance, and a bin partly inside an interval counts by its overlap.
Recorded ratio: 75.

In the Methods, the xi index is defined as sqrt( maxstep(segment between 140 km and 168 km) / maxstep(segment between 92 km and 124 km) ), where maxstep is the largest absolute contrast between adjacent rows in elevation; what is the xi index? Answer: 0.86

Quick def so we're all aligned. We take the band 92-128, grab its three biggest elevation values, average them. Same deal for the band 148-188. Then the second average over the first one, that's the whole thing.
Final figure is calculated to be 0.950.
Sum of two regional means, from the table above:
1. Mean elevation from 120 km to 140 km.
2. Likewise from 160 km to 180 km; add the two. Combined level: 842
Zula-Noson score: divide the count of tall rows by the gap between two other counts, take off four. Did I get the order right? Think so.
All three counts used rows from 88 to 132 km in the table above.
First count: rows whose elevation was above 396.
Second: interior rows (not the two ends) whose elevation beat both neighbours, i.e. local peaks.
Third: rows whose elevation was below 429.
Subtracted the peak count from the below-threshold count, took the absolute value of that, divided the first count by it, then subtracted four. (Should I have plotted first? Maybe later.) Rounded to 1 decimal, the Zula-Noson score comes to -1.7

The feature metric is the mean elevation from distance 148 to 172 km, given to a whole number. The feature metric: 420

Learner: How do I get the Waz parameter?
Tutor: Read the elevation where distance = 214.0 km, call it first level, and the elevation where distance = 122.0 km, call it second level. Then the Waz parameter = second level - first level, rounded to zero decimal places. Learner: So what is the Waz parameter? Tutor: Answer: 60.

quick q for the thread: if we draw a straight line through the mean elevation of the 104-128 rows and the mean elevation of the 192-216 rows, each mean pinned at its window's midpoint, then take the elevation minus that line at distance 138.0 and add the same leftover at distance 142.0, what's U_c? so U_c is -66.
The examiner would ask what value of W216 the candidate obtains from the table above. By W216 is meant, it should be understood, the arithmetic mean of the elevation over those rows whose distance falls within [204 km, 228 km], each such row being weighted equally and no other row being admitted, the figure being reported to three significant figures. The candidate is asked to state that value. 394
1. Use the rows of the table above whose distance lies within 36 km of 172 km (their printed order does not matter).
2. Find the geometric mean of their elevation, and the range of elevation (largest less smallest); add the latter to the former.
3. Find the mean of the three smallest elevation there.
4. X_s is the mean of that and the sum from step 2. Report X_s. 429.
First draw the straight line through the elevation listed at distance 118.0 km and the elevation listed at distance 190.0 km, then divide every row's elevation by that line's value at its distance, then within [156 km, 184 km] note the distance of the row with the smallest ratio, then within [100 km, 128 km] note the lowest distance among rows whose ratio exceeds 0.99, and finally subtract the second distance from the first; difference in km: 52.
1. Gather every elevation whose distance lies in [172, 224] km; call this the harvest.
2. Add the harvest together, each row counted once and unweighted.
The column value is 5199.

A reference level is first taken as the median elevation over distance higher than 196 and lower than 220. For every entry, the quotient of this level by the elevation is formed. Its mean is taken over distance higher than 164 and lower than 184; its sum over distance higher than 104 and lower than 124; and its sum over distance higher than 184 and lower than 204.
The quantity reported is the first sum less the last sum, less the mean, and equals -1.54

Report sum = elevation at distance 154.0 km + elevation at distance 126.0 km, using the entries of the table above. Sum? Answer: 848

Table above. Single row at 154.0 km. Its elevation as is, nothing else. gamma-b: 412.6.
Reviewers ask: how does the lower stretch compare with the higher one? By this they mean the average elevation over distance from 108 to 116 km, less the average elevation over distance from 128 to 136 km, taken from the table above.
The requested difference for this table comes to 56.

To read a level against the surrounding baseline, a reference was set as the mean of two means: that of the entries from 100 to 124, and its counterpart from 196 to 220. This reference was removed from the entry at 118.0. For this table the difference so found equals 35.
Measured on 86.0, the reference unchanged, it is -53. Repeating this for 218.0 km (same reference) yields -22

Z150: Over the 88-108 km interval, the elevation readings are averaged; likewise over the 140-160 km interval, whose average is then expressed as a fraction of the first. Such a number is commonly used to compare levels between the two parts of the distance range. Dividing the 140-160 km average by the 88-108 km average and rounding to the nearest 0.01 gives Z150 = 1.13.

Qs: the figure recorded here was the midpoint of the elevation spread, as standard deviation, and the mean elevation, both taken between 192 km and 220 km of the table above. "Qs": 202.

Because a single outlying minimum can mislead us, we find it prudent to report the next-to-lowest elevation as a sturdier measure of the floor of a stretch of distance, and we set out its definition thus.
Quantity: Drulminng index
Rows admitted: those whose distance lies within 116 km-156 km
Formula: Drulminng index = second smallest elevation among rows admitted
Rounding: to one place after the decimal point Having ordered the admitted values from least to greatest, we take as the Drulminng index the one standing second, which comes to 398.6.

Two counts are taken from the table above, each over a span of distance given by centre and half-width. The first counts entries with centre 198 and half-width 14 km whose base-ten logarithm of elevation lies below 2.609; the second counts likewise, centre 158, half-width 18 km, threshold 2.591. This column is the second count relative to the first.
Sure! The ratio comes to 0.0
